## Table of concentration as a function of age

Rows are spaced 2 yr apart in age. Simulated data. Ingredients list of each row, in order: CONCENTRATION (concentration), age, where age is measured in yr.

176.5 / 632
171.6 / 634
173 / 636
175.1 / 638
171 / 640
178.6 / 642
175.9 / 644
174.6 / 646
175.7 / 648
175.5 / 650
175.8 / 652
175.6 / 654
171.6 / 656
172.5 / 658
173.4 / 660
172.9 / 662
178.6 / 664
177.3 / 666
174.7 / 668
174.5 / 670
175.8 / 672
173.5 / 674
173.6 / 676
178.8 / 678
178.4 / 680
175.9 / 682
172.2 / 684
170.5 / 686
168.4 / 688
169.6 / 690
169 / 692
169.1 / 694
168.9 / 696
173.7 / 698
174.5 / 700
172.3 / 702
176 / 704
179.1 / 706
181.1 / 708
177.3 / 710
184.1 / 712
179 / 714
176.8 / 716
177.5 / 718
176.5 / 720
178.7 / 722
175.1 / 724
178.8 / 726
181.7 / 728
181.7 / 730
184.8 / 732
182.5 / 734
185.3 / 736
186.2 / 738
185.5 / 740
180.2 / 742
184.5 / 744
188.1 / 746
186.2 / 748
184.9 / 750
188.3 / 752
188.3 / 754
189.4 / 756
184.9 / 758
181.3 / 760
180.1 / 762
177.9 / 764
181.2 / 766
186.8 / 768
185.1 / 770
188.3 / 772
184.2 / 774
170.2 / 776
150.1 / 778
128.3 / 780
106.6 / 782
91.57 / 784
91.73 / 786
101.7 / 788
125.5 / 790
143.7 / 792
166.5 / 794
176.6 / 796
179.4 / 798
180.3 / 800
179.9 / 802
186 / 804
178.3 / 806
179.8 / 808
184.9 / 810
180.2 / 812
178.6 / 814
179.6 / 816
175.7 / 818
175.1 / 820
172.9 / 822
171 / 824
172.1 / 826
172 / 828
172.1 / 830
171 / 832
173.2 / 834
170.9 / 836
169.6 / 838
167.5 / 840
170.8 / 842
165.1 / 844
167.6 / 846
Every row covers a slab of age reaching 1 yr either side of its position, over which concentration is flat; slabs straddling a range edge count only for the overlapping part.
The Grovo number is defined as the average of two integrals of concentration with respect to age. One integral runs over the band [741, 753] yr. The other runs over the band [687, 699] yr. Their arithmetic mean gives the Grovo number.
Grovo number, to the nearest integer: 2131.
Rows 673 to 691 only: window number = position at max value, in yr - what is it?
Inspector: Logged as 678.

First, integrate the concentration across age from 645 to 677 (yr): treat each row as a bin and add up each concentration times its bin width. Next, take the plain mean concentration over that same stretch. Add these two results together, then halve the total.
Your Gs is 2883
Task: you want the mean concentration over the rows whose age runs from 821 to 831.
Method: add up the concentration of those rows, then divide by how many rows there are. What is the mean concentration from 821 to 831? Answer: 172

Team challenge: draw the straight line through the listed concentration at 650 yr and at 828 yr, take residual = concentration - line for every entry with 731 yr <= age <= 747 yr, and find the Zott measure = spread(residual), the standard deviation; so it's 2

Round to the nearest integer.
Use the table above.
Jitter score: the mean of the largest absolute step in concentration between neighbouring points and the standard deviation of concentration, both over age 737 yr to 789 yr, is 27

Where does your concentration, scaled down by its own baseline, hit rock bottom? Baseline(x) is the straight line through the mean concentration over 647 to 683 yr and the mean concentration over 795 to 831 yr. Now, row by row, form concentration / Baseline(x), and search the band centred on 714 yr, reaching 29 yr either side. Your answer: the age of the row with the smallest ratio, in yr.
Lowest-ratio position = 688 yr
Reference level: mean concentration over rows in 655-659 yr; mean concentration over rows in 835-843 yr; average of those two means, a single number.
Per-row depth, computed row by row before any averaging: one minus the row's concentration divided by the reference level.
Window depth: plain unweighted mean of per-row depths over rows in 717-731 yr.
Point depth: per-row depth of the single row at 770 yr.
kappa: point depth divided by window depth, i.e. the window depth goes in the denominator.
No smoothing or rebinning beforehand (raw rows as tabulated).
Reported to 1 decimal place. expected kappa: 1.8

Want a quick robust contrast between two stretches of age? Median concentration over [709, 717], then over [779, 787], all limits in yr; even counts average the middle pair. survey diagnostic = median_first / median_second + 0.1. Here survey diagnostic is 1.90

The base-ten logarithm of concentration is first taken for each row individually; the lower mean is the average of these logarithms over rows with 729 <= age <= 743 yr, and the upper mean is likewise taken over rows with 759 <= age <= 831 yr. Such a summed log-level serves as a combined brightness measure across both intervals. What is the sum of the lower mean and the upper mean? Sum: 4.47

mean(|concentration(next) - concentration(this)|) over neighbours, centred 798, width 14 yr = 7.2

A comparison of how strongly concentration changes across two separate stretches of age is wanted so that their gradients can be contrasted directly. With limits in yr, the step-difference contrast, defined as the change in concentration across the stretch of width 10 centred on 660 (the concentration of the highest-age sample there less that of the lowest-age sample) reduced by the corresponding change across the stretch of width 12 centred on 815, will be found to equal 17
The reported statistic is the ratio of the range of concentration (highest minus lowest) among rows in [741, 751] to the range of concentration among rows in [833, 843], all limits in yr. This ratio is 1.4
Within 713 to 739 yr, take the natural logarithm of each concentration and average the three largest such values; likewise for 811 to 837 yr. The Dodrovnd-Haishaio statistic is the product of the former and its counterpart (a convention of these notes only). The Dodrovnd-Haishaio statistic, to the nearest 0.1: 27.1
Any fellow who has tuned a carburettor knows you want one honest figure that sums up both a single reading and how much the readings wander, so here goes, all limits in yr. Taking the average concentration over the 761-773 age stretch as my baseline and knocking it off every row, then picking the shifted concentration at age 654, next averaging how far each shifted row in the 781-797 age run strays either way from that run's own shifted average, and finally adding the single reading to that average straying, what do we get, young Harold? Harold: 20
